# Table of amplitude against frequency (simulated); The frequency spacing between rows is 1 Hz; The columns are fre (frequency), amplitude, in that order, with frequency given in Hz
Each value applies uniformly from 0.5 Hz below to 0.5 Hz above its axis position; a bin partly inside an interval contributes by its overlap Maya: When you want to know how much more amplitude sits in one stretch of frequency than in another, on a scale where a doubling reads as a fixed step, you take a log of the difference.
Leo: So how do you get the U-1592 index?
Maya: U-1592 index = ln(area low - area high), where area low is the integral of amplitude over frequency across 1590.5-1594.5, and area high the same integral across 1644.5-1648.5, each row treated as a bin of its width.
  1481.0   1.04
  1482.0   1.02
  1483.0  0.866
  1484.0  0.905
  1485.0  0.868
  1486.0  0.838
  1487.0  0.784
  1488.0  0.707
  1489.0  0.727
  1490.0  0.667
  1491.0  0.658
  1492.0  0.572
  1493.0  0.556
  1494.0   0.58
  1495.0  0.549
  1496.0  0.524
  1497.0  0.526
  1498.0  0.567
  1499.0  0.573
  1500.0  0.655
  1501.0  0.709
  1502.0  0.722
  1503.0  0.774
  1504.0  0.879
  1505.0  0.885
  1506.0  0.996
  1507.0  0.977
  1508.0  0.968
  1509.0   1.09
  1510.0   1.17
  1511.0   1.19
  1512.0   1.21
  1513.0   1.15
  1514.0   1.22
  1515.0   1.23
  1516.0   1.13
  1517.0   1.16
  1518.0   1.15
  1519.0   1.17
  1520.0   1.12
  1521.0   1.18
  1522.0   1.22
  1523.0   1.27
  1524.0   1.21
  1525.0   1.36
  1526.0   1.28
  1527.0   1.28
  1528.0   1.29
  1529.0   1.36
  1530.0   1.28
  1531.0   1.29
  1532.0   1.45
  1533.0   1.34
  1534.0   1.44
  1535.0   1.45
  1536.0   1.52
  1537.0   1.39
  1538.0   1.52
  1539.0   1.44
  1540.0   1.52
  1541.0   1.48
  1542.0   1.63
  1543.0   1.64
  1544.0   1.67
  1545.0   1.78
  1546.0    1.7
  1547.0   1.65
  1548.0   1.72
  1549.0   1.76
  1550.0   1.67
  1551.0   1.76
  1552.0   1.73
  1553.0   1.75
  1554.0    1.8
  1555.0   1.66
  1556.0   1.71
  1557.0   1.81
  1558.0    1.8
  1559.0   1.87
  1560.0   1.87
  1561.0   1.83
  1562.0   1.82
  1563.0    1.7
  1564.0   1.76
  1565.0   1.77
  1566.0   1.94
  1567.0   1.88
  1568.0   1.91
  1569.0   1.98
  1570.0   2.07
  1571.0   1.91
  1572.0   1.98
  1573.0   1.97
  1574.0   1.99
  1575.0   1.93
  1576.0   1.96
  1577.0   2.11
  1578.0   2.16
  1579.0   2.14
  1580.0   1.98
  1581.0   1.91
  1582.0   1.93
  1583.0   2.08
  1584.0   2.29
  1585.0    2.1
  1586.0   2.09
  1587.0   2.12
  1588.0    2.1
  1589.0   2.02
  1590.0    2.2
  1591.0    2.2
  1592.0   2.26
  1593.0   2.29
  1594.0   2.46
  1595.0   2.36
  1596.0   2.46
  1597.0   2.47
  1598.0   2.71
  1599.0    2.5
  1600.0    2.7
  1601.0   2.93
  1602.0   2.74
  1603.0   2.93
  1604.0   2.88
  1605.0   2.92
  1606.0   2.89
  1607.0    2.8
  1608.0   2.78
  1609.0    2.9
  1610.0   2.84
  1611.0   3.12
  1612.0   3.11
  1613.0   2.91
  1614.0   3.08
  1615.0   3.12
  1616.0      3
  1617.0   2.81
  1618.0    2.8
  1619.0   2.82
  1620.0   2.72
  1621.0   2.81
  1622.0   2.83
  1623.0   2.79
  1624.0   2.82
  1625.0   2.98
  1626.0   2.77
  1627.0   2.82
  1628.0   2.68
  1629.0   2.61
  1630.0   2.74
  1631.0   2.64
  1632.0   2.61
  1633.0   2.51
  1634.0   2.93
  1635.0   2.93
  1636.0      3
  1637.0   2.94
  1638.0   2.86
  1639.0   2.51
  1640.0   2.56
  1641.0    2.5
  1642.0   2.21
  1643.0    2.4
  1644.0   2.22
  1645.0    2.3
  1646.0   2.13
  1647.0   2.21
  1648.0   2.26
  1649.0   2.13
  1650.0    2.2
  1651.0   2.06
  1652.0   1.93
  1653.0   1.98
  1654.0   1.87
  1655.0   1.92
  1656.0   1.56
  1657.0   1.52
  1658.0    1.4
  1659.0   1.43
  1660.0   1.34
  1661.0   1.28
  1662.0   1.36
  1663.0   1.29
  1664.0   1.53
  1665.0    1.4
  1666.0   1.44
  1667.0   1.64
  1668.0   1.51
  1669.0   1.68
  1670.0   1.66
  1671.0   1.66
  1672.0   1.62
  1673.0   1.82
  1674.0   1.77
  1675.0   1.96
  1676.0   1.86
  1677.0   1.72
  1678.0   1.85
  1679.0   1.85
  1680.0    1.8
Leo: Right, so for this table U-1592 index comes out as -1.2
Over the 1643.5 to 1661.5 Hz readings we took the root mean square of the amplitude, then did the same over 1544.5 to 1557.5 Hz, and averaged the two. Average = 1.82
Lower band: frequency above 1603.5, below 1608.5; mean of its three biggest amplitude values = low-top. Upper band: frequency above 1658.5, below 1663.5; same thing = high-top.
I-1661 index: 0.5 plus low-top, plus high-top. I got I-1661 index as 4.8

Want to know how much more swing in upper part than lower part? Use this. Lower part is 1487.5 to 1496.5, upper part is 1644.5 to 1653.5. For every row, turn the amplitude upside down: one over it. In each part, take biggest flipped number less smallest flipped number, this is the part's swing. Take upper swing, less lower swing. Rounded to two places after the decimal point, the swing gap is -0.45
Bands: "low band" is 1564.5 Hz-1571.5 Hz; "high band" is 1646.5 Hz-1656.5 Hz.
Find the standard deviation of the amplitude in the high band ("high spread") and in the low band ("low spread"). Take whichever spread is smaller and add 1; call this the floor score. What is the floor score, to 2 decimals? 1.09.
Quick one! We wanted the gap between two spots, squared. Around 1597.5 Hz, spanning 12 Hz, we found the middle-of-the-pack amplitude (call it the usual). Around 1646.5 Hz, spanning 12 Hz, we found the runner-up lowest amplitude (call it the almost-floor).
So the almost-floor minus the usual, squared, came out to 0.18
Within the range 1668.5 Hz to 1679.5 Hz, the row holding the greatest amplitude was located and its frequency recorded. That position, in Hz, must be 1675.0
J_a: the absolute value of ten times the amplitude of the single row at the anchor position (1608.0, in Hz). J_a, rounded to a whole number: 28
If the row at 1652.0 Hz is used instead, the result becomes 19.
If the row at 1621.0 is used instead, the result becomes 28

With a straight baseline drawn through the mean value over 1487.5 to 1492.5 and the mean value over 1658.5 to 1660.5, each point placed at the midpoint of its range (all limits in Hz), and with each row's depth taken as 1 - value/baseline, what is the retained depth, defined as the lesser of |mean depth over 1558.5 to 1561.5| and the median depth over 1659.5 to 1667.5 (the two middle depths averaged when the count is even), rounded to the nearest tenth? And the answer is 0.0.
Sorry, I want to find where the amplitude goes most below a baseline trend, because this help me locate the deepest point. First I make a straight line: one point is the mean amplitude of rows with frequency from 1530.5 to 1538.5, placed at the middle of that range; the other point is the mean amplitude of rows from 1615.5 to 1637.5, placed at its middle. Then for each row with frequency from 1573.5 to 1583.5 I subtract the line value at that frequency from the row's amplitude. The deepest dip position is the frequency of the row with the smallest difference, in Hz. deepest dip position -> 1581.0 Hz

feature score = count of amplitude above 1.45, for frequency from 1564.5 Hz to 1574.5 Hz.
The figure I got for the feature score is 10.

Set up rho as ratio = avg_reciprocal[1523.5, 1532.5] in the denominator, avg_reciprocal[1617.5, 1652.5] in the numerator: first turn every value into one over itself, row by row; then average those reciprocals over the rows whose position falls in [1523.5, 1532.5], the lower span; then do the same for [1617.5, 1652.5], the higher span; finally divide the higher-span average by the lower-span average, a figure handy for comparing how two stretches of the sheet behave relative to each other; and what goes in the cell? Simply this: 0.515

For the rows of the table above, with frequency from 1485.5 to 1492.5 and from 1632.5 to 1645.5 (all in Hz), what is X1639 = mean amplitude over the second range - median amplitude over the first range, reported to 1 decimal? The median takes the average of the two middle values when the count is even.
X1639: 1.9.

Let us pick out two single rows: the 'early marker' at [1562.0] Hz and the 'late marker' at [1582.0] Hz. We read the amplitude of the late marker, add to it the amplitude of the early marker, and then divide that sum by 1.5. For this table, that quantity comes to 2.5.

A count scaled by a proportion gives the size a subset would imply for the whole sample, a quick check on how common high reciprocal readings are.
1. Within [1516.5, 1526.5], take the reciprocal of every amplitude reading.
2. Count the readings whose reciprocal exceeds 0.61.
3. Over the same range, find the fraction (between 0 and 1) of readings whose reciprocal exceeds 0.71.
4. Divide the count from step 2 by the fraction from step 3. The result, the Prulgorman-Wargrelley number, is 10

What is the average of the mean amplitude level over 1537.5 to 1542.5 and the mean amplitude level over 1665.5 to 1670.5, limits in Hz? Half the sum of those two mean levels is 1.6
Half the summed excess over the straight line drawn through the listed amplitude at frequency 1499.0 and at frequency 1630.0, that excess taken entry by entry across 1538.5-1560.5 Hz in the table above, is 3.2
